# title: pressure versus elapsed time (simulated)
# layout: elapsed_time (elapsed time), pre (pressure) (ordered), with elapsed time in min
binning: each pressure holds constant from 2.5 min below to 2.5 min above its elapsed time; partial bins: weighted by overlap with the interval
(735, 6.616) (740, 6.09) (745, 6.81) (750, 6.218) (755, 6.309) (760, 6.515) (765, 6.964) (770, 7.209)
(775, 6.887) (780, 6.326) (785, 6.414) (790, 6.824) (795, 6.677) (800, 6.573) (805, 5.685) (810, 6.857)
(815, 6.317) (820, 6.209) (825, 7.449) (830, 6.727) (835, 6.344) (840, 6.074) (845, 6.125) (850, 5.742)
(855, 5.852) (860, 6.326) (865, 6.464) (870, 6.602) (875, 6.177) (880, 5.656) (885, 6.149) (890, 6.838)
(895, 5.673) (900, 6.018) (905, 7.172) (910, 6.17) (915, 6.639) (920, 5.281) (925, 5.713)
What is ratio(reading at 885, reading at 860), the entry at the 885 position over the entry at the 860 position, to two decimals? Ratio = 0.97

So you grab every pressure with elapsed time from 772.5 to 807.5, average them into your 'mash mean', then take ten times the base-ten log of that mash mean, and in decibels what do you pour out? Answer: 8.12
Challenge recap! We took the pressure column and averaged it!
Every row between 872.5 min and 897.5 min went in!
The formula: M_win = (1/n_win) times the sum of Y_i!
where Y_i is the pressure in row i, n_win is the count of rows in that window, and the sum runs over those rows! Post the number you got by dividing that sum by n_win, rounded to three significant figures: 6.10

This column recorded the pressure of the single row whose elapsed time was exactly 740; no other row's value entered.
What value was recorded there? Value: 6.09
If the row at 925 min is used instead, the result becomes 5.713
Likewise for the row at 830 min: 6.727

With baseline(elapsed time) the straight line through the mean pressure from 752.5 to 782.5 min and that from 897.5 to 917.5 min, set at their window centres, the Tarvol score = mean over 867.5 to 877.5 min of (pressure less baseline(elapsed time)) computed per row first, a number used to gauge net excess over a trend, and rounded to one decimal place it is -0.2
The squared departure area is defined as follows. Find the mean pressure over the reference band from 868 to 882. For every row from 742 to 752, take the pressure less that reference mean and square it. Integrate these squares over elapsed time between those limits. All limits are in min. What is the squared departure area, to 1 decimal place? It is 2.2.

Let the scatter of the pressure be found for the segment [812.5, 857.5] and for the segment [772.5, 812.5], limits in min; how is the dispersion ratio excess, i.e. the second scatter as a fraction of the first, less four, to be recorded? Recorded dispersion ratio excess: -3.2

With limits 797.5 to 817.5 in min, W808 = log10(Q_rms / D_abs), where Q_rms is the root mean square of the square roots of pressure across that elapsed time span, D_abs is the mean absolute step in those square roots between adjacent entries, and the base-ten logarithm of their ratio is 1.16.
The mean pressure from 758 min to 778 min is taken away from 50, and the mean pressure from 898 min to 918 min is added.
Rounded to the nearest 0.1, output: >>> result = 49.6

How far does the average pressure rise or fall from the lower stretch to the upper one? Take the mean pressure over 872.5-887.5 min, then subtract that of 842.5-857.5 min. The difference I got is 0.1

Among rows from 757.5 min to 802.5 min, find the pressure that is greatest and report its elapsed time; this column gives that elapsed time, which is 770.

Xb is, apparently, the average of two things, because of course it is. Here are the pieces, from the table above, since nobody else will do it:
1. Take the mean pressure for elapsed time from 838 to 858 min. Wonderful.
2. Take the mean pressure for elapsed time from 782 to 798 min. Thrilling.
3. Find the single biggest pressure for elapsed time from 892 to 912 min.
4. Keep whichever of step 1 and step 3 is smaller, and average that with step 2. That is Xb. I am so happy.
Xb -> 6.29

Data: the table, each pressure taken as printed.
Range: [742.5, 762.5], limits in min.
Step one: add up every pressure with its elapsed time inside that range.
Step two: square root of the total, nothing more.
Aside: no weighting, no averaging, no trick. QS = 5.08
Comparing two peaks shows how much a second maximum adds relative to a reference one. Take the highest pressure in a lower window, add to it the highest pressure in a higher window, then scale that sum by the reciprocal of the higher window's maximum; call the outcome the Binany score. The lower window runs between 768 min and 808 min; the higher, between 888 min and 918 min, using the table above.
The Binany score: 2.01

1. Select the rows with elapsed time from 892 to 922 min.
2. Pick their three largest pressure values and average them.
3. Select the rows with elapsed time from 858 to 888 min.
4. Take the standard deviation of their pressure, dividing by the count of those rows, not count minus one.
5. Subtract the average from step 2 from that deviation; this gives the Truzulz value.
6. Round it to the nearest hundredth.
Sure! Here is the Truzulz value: -6.36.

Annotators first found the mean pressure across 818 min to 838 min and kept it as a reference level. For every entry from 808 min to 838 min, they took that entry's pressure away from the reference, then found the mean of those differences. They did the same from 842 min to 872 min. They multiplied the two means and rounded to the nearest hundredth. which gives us 0.02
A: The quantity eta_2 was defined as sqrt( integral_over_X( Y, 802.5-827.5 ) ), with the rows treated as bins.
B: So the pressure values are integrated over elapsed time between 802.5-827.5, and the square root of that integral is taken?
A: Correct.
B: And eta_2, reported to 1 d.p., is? 12.8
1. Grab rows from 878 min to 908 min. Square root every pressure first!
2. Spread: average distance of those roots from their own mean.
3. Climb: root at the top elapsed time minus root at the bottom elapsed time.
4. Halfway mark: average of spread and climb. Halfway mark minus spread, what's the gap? 0.10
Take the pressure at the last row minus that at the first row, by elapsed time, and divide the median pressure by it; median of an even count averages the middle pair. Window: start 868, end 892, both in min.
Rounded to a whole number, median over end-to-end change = 26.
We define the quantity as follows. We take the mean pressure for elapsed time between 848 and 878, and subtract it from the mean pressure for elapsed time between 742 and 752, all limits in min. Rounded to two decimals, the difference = 0.32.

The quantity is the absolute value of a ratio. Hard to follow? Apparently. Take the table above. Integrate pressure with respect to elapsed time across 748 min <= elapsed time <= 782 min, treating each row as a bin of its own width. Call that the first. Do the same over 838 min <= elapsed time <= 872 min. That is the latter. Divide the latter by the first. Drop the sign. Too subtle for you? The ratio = 0.93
